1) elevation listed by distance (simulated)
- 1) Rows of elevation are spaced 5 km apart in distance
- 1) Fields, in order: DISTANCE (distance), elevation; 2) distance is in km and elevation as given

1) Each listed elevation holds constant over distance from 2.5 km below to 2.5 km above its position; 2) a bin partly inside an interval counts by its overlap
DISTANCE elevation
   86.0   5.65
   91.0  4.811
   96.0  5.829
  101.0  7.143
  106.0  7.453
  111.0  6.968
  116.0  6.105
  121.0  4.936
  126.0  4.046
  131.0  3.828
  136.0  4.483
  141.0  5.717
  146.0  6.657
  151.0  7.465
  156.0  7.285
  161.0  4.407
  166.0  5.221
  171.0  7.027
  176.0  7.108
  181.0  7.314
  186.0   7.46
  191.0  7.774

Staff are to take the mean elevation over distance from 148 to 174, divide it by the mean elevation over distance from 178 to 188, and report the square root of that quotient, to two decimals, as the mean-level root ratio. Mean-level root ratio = 0.92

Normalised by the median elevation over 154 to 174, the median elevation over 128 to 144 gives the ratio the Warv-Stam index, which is 0.73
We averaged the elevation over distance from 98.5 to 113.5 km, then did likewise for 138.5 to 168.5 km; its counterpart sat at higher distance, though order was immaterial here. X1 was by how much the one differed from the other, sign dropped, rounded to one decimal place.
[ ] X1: 1.1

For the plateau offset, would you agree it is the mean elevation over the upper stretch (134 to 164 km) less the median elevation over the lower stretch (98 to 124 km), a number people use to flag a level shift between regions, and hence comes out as -1.0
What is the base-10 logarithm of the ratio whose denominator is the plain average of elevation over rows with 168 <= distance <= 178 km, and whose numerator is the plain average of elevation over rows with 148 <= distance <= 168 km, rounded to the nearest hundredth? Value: -0.06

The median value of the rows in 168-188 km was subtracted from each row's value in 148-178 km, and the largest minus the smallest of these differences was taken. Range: 3.1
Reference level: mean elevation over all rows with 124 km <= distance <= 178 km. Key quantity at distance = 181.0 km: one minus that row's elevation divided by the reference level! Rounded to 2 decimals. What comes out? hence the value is -0.27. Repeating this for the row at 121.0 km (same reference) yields 0.14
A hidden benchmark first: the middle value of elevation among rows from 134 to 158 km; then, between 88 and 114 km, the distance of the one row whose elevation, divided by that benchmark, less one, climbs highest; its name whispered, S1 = 106.0 km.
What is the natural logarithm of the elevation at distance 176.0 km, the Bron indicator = 1.96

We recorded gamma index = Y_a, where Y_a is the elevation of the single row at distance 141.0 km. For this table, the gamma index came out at 5.717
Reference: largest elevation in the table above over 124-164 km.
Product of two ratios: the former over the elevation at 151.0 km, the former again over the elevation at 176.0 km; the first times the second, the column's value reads 1.1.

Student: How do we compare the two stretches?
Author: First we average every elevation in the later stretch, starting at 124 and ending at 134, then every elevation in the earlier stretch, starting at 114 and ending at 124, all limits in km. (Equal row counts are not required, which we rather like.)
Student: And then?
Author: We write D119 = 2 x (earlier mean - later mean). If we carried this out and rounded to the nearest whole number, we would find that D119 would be 3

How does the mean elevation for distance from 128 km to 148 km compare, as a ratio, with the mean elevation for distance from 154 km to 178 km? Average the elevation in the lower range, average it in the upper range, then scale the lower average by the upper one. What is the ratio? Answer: 0.83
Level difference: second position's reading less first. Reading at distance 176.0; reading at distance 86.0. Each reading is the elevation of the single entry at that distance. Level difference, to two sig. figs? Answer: -1.5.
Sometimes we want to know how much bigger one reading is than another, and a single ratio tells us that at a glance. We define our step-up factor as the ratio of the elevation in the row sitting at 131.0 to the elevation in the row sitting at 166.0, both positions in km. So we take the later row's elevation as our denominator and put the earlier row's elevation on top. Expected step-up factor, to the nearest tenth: 0.7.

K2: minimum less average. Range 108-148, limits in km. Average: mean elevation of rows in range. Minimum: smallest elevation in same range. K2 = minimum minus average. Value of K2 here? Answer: -1.5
